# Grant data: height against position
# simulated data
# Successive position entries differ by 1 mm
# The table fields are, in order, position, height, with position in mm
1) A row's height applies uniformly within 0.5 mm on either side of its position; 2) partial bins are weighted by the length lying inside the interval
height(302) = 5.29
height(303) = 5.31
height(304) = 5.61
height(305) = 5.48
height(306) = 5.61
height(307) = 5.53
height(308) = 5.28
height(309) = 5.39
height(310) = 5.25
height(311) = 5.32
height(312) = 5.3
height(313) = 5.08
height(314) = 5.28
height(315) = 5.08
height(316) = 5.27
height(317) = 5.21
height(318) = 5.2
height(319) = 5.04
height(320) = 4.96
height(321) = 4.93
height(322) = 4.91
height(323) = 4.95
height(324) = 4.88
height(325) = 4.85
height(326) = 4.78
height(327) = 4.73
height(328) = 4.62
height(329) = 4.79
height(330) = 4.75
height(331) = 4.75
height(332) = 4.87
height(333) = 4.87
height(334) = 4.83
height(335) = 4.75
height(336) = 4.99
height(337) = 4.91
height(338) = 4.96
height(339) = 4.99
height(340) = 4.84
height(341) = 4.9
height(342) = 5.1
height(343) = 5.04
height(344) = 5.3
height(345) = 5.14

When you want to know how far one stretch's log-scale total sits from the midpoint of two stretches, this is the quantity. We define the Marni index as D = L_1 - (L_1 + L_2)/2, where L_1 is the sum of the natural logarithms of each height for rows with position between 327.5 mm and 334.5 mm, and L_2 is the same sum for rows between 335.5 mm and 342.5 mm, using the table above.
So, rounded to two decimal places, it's -0.12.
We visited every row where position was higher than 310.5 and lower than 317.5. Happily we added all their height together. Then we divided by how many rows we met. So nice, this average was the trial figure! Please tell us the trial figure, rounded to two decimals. 5.22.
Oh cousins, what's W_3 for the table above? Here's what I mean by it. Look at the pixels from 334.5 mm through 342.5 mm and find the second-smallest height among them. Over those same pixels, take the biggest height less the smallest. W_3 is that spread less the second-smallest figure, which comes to -4.49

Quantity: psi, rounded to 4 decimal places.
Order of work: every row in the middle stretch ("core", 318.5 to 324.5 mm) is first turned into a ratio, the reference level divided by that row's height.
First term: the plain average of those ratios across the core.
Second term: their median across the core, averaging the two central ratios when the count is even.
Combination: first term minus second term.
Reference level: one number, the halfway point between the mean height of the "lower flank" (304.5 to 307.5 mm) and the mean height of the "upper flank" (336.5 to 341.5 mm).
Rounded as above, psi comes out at -0.0010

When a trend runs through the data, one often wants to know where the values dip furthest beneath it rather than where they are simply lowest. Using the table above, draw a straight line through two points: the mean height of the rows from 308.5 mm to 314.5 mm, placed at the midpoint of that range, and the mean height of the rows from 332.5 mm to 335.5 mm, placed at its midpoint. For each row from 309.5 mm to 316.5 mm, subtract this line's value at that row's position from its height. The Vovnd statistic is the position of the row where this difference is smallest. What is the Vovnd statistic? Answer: 313 mm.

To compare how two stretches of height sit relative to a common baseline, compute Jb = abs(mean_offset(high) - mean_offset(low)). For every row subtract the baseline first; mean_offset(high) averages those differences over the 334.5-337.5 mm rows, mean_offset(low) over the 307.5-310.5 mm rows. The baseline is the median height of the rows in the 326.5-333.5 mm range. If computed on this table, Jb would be 0.42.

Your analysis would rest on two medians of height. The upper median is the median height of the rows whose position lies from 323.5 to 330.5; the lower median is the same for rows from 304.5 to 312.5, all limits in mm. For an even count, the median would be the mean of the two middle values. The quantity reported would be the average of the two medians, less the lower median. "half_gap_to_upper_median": -0.29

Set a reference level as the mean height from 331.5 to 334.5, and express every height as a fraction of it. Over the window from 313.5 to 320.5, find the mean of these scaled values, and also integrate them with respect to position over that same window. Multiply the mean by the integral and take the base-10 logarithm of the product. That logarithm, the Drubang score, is 0.90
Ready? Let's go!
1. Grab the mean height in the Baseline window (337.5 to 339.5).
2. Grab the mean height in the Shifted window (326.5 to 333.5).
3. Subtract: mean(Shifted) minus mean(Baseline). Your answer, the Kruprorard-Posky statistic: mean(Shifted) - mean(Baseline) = -0.2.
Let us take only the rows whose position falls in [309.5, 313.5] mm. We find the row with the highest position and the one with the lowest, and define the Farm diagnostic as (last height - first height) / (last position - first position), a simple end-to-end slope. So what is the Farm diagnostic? -0.06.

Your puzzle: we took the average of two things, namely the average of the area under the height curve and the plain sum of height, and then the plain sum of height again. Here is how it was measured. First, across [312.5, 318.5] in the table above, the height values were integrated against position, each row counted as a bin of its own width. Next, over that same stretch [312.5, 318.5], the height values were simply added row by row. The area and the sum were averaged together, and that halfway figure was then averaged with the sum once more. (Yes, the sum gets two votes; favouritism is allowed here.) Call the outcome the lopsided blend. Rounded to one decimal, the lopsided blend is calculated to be 31.1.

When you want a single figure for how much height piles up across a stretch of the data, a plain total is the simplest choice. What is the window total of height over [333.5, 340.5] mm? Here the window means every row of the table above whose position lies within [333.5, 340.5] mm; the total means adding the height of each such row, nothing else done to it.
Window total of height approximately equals 34.3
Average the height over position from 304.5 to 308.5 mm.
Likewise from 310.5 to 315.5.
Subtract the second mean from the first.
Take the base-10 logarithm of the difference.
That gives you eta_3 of -0.58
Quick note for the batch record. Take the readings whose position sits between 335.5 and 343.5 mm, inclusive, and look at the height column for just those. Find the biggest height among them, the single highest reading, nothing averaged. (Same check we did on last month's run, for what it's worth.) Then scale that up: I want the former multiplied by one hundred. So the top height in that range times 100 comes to 510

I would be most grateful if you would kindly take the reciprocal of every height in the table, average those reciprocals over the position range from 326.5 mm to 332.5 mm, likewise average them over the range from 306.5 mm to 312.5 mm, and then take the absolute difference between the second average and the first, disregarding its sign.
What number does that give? 0.023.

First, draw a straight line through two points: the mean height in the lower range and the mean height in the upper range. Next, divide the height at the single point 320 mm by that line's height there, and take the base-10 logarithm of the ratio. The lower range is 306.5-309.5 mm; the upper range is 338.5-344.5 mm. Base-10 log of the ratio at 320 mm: -0.026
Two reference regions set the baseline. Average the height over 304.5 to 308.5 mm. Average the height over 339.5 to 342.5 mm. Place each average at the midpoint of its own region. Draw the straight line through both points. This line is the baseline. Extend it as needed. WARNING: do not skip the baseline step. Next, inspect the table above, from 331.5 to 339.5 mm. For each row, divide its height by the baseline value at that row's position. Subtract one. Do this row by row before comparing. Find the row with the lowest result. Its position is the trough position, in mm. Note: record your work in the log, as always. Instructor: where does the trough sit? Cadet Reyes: 335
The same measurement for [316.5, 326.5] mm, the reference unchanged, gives 326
